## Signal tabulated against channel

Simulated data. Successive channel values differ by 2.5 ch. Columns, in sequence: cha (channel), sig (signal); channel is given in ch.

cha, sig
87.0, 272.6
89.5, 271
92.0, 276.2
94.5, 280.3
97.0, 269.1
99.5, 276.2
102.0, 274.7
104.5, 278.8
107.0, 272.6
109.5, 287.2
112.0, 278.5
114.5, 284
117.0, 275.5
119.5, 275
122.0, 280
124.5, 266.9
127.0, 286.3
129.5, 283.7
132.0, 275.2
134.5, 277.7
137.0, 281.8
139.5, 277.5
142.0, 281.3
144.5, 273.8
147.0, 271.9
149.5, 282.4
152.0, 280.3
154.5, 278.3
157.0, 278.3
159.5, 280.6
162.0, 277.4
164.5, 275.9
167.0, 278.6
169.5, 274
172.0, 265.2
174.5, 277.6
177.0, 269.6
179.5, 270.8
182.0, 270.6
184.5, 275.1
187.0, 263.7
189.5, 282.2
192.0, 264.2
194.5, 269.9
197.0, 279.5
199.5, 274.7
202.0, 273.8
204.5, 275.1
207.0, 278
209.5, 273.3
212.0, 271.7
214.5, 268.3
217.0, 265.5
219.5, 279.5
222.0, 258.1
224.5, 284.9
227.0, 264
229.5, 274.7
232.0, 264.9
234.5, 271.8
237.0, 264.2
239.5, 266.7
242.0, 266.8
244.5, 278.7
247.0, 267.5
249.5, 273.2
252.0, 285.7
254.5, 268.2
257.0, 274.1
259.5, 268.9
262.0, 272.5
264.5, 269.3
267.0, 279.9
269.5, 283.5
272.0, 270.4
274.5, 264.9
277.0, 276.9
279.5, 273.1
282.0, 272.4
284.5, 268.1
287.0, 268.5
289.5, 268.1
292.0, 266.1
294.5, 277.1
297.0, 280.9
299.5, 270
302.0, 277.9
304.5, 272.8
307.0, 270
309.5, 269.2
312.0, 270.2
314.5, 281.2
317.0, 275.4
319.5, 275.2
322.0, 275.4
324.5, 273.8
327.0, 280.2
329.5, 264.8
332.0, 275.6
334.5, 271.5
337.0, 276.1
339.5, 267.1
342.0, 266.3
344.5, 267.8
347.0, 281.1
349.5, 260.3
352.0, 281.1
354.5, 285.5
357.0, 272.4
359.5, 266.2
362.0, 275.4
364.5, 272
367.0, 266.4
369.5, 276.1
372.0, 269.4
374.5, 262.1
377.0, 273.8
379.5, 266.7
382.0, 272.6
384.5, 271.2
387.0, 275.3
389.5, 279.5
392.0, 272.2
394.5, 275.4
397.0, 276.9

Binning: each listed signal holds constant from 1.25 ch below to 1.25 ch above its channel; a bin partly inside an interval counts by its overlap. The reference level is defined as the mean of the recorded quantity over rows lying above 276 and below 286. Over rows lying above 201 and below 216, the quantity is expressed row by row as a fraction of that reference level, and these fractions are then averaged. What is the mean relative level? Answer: 1.003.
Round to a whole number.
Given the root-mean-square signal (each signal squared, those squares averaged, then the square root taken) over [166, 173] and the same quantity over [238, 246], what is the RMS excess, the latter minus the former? -2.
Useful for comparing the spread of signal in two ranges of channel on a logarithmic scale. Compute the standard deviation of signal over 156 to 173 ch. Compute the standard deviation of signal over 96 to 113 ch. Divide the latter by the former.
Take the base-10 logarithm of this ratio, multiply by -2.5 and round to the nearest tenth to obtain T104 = -0.1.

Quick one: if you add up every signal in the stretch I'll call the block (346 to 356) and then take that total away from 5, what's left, -1103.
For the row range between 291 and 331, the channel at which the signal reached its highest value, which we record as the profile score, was 314.5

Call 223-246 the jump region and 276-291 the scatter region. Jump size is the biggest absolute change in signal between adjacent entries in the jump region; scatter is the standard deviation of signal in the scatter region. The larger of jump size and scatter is 21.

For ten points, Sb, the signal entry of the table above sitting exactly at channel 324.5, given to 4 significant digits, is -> 273.8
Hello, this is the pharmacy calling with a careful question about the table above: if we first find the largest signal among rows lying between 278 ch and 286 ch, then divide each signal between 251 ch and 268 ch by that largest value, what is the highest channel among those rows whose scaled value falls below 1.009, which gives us 264.5 ch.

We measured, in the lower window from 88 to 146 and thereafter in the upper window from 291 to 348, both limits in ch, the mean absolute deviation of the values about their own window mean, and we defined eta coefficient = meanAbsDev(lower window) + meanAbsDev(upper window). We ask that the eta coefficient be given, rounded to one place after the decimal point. 8.4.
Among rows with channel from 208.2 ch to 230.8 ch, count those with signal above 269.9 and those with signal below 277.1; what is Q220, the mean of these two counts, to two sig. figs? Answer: 6.0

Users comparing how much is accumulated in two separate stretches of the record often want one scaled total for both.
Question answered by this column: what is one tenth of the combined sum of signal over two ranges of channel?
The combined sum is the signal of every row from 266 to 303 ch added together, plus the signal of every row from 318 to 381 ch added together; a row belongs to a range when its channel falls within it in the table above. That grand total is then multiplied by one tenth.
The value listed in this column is 1090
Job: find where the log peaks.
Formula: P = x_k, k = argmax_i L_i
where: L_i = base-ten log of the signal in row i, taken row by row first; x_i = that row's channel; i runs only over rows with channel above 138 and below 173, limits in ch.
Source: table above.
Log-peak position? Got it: 149.5 ch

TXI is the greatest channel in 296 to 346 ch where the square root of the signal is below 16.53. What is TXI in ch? 344.5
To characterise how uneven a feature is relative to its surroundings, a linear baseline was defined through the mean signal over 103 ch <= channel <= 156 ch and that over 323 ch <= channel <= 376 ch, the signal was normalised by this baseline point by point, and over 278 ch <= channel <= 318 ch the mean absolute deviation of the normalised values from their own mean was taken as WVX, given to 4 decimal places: 0.0142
